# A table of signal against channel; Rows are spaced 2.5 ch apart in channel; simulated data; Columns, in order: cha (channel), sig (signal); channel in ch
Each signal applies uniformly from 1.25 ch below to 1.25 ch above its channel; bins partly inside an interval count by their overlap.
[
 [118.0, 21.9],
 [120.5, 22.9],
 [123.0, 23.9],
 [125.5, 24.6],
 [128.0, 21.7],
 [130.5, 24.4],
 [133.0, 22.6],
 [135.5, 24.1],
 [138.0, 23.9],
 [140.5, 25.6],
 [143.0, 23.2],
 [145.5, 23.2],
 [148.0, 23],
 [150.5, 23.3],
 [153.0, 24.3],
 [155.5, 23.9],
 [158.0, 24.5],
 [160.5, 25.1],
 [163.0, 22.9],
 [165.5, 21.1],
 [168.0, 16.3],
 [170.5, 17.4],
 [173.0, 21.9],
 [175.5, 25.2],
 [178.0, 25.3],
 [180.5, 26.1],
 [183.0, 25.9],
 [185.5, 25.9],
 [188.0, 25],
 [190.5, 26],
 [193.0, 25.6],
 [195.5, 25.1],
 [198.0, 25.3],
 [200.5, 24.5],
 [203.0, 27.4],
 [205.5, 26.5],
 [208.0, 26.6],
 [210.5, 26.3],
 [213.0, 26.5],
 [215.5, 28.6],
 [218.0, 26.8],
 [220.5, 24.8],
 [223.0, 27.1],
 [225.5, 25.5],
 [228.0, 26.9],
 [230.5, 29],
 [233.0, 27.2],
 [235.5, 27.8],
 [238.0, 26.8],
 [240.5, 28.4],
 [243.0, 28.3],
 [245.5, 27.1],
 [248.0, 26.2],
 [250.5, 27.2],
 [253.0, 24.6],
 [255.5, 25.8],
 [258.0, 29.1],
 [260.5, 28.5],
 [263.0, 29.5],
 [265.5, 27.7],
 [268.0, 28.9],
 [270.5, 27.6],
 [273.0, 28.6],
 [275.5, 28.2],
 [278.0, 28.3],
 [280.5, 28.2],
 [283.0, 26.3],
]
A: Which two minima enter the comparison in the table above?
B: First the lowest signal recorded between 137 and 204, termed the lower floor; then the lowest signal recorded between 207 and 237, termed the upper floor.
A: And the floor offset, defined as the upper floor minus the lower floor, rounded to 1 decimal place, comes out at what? 8.5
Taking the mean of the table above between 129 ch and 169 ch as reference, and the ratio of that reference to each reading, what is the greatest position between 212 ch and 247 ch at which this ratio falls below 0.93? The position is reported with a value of 245.5 ch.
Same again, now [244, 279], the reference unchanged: 278.0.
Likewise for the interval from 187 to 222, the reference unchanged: 218.0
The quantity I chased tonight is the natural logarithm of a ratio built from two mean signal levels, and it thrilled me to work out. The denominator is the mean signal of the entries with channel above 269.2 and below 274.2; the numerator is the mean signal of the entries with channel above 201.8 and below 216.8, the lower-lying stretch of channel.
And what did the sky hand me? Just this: -0.04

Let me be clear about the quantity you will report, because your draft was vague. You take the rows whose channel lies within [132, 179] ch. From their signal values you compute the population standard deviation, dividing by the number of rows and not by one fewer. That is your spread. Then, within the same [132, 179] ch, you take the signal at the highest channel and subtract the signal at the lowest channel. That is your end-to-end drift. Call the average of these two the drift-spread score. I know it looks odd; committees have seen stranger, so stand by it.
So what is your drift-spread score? 2.6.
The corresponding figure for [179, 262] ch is 1.8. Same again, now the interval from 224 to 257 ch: 0.7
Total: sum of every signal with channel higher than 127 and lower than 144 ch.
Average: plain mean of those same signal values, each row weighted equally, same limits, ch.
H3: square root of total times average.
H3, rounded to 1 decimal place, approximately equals 62.6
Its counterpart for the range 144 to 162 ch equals 63.2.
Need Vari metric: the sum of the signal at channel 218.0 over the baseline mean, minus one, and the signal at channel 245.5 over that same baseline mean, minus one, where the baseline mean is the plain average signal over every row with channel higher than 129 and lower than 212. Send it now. 0.23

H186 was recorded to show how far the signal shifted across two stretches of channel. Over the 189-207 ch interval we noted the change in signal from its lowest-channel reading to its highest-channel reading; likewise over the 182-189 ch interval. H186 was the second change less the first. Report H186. -1.4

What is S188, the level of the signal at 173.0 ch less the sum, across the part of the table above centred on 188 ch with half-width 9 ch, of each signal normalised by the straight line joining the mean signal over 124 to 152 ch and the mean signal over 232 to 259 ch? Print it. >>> 15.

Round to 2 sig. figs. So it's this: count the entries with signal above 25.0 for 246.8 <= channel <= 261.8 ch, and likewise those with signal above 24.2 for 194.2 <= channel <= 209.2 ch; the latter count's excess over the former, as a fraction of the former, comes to 0.20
